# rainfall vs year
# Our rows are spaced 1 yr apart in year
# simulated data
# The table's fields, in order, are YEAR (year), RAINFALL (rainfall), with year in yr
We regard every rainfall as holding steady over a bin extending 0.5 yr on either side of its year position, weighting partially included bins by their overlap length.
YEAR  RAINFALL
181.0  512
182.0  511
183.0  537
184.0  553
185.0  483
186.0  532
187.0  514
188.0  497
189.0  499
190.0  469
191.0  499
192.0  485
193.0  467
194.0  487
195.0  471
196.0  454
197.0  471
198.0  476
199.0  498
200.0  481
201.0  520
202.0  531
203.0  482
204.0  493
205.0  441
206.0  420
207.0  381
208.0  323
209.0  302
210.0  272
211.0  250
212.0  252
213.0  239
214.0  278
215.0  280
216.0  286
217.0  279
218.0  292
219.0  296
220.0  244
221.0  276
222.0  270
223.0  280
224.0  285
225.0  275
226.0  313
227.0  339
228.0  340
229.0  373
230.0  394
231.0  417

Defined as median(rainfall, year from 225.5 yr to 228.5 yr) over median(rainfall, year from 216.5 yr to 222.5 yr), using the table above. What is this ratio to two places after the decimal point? 1.22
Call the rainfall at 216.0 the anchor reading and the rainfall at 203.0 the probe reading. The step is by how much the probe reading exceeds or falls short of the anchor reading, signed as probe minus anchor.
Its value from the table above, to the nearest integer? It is 196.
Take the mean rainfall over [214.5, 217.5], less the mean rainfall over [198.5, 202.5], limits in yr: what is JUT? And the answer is -226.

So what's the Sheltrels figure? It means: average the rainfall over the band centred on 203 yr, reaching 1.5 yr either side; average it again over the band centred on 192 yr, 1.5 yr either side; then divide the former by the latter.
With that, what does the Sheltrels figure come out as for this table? 1.04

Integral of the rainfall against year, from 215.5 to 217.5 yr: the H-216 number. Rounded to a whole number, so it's 565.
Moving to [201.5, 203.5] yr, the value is 1013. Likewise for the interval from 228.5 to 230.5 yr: 767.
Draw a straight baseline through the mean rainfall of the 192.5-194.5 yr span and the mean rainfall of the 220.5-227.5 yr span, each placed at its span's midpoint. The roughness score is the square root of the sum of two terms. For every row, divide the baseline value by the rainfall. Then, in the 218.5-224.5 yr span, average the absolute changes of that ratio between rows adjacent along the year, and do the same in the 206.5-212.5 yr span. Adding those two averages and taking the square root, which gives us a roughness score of 0.439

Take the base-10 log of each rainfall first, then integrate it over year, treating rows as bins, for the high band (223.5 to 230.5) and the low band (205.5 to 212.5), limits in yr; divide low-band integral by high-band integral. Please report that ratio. 0.99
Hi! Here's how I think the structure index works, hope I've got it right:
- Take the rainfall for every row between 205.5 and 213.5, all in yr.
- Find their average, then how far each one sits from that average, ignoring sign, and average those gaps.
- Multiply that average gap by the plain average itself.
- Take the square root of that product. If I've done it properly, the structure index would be 126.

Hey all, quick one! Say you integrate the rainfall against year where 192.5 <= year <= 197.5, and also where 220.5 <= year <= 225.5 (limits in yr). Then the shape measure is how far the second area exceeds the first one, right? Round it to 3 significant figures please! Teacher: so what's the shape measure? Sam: -964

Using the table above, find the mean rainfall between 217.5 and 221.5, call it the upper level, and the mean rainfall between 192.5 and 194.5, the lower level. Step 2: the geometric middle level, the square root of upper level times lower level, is 363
